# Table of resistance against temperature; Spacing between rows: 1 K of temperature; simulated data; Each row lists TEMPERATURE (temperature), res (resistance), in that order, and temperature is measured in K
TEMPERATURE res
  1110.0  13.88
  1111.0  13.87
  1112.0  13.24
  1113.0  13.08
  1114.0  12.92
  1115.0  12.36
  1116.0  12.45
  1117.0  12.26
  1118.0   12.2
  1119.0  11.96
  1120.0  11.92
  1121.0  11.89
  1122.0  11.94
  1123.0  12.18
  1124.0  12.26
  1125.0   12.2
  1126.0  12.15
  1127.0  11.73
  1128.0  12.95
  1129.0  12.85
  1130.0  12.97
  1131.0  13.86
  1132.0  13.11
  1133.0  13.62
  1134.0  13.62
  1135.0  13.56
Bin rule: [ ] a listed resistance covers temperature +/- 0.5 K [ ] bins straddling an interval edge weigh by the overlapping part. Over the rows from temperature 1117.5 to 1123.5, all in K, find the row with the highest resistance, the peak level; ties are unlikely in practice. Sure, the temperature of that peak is 1118.0 K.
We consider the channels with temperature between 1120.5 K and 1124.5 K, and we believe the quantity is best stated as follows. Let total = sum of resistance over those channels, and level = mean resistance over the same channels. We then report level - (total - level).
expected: -24.1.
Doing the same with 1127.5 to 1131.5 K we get -26.3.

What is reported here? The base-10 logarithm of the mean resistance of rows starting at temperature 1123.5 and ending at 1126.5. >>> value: 1.09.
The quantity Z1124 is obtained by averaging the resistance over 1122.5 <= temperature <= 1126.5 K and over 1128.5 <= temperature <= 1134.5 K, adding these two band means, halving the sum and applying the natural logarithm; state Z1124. 2.55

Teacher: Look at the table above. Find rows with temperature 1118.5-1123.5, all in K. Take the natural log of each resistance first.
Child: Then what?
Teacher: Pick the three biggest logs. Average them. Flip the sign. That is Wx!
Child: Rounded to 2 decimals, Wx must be -2.49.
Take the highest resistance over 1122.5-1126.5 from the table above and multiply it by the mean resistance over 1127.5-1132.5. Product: 161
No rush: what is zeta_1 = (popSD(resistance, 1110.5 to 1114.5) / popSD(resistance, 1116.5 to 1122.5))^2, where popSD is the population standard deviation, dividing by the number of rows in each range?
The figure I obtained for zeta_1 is 6.2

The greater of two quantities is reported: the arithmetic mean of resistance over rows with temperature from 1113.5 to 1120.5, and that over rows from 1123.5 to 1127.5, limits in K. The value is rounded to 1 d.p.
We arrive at 12.3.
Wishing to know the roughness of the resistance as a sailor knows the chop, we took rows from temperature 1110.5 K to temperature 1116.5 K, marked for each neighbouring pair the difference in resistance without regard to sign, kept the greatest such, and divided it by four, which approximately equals 0.16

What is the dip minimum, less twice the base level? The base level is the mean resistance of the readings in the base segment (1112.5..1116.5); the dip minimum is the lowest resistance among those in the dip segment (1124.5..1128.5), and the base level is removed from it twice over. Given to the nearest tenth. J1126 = -13.7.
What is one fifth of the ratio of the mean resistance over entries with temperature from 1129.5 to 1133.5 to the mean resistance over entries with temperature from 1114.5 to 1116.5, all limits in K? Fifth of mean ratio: 0.216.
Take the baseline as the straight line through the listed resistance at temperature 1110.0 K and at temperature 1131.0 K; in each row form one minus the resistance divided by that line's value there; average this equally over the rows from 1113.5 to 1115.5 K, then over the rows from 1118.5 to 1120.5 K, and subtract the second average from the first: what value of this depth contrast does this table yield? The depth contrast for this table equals -0.050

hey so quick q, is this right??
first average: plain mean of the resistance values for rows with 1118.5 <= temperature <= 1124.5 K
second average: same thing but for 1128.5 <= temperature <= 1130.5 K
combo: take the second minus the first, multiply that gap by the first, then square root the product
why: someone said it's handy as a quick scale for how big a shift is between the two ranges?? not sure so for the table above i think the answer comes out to 3.3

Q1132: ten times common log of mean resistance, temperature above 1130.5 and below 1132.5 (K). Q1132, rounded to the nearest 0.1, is 11.3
